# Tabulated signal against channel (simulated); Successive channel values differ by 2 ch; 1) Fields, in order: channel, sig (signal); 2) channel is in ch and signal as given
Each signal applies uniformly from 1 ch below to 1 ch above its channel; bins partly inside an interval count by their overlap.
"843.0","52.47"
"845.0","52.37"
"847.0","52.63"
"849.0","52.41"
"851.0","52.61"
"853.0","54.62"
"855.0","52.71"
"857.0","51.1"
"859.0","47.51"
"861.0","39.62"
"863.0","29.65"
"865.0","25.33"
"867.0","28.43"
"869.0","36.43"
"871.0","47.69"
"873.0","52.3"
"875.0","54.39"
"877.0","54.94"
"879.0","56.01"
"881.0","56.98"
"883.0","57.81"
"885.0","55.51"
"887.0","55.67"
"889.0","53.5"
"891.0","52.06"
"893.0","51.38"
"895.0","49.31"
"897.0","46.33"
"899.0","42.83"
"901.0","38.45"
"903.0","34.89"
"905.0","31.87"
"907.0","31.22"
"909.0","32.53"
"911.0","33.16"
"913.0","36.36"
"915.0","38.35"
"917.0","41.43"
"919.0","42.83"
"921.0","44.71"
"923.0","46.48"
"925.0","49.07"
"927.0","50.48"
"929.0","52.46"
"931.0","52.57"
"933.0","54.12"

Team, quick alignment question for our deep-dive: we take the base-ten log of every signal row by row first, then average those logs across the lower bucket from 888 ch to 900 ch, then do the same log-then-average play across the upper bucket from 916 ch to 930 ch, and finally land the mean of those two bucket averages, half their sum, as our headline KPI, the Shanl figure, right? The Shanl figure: 1.68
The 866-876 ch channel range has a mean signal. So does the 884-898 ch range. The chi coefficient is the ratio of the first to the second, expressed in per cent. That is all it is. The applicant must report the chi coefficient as 84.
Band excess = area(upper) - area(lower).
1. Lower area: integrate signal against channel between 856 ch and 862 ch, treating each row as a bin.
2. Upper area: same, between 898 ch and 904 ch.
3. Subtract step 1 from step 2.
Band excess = -44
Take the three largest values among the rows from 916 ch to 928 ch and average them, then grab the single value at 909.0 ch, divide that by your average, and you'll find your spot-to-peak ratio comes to 0.67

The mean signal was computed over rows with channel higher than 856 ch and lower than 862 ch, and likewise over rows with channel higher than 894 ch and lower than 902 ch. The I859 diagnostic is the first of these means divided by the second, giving 1.04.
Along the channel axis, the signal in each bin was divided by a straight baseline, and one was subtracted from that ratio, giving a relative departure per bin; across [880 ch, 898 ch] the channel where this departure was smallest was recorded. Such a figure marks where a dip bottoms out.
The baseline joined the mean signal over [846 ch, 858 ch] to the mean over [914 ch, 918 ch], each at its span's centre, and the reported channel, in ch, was 897.0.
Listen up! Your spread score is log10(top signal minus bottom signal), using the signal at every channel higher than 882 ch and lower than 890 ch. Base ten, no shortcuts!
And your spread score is 0.63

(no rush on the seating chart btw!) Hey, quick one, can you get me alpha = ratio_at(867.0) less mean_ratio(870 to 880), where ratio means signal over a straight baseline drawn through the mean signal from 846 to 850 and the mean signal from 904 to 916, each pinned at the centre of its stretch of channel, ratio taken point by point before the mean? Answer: -0.59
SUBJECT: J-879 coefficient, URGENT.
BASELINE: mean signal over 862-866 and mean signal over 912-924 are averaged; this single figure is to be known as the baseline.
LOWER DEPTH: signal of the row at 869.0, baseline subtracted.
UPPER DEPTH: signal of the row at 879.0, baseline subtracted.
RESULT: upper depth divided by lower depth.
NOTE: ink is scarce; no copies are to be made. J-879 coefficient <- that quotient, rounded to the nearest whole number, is 12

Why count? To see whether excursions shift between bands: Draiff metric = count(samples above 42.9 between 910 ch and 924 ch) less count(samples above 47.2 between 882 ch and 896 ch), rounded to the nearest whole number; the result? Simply -5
